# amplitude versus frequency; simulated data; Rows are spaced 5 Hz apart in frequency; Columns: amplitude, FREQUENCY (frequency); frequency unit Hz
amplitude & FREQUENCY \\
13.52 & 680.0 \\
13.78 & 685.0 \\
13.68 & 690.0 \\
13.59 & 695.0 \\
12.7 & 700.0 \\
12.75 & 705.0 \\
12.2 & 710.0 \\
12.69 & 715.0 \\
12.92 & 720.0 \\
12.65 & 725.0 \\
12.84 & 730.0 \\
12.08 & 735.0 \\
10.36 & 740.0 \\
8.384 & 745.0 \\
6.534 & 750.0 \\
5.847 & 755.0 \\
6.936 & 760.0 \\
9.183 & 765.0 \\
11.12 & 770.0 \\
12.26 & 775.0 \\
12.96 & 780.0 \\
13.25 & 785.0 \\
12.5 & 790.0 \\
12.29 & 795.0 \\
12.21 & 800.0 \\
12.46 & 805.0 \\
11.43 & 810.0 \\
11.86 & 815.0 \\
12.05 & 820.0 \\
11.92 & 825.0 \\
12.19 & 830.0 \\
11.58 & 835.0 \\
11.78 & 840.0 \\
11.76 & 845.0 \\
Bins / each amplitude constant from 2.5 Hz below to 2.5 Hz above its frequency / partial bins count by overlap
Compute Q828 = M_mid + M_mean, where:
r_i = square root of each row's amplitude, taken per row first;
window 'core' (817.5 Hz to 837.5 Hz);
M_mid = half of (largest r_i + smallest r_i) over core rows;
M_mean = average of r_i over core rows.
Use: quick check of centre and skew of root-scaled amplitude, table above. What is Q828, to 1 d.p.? 6.9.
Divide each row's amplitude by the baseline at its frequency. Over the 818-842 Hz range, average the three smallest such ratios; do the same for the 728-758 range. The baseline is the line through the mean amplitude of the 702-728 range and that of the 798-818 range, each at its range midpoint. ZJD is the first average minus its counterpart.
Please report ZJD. 0.4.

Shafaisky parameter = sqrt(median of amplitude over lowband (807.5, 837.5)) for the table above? 3.45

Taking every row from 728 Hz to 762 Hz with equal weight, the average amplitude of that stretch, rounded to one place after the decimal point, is 9.0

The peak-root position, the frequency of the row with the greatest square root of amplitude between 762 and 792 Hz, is 785.0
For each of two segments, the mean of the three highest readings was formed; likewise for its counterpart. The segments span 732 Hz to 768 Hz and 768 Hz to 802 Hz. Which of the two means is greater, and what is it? 12.9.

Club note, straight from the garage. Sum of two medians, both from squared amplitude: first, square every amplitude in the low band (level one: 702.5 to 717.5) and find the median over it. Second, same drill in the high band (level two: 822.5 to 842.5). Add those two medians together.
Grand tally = 301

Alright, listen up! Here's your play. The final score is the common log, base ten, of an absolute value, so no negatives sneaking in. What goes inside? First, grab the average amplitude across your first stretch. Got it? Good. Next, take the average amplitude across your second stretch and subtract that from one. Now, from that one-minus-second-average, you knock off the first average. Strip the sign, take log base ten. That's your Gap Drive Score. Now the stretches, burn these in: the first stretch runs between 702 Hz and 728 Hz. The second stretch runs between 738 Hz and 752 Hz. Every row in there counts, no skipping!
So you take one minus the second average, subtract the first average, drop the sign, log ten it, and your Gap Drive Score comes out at 1.30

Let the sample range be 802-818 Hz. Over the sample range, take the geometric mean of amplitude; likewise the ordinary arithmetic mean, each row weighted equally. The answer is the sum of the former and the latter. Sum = 23.8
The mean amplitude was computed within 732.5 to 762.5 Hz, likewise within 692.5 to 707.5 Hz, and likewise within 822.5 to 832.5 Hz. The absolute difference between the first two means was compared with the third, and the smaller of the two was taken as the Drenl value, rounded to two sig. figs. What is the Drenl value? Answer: 4.7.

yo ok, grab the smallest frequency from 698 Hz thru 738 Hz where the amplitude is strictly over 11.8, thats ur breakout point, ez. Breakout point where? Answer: 700.0 Hz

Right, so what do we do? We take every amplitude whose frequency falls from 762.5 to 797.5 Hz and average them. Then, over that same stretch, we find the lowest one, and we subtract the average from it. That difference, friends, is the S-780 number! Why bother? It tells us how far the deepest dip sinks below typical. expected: -2.8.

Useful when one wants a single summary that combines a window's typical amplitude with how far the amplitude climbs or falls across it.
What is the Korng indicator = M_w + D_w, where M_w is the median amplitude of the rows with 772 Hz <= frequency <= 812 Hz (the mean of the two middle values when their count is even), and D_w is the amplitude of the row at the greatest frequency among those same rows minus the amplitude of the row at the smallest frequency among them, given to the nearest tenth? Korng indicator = 11.5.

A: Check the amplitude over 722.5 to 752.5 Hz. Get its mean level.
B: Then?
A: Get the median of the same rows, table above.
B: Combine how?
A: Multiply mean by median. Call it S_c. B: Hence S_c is 118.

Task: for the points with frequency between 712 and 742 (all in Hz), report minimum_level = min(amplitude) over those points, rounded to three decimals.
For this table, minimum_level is 10.360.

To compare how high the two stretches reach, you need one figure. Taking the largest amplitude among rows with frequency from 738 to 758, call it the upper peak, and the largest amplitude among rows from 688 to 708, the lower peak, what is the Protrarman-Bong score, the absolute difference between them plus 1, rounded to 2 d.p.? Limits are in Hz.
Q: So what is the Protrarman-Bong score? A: 4.32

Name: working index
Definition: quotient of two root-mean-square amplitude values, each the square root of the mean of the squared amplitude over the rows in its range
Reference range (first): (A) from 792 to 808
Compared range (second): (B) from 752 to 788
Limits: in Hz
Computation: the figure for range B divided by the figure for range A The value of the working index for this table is 0.86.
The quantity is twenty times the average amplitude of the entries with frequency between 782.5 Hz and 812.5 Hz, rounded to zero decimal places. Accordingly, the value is 247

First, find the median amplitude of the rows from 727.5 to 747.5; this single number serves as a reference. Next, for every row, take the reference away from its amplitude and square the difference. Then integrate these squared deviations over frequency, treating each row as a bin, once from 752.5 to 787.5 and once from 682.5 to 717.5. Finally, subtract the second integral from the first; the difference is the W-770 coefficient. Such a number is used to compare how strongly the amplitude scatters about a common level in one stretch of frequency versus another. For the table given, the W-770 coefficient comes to 169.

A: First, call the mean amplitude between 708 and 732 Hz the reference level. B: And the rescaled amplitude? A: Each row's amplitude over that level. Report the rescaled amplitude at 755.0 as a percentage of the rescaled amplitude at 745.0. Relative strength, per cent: 70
